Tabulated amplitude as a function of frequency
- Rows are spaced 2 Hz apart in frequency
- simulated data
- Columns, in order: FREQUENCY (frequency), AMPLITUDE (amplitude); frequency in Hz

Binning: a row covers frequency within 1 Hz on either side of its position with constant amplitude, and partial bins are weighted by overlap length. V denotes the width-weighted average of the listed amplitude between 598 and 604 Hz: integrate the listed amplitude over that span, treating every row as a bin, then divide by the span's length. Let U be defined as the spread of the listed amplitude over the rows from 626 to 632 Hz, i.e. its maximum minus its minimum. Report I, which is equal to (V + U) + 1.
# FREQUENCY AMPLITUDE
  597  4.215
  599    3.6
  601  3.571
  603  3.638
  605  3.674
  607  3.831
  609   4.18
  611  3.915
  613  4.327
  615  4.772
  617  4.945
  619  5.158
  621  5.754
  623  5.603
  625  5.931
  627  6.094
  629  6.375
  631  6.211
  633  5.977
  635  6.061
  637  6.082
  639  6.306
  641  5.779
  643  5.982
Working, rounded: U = 0.28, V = 3.6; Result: 4.9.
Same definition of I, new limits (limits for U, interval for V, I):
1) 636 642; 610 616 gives 5.9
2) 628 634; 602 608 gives 5.1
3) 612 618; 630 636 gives 7.7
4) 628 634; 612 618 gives 6.1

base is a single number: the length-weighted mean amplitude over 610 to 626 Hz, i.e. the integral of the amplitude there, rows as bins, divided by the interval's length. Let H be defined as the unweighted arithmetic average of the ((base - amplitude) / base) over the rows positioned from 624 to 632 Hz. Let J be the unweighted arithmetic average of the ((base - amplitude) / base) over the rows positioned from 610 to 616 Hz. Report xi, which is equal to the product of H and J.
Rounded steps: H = -0.218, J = 0.14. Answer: -0.031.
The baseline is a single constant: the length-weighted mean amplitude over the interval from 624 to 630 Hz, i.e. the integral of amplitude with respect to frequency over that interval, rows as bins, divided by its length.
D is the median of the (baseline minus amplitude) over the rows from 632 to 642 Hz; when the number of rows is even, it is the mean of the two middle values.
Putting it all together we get 0.1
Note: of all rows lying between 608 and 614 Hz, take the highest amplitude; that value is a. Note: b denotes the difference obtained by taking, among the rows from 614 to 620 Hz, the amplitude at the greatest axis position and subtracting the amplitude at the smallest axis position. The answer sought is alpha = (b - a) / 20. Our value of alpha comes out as -0.20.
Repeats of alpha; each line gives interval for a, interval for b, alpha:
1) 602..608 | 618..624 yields -0.17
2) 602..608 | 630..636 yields -0.20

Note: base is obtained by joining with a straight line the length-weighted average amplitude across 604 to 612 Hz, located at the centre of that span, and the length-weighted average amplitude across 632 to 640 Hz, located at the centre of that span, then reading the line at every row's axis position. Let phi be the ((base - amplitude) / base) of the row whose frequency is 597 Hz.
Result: -0.39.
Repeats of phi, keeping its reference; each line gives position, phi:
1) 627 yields -0.13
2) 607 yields 0.00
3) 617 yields -0.07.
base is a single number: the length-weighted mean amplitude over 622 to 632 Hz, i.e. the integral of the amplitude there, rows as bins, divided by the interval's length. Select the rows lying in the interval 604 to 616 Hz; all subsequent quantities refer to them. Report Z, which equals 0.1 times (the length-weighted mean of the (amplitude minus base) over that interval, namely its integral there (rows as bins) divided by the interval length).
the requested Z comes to -0.19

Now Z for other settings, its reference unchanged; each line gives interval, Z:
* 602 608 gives -0.23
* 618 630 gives -0.02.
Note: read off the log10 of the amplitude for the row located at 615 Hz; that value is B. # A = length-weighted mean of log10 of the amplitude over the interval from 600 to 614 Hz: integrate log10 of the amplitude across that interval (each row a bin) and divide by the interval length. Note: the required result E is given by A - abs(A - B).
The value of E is 0.50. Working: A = 0.587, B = 0.68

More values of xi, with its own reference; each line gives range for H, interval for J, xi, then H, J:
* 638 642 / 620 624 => 0.024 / -0.196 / -0.12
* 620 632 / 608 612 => -0.037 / -0.187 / 0.20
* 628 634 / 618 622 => 0.018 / -0.225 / -0.08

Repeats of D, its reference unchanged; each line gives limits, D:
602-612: 2.3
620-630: 0.2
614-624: 1.0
